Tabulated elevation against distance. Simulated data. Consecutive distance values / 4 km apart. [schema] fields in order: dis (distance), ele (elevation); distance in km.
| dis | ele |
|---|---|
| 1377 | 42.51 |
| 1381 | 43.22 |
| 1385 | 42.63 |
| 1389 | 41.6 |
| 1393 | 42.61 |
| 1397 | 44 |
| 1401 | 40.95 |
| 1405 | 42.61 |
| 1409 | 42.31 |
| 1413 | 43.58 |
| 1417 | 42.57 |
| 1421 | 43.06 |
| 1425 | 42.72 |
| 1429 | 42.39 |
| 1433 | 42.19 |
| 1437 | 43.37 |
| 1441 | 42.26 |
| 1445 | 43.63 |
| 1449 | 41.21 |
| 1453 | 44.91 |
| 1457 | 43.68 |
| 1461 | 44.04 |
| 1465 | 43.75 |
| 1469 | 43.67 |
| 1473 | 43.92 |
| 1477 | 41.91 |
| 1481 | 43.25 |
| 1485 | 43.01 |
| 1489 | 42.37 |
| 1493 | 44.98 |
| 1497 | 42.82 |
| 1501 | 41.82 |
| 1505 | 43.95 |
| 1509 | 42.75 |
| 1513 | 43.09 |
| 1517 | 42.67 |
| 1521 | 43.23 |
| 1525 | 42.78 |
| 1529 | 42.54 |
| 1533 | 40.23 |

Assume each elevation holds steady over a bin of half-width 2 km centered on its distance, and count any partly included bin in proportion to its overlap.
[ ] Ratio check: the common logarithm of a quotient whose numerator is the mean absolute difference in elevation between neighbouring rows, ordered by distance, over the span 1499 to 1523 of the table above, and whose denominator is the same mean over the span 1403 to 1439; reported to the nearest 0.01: 0.16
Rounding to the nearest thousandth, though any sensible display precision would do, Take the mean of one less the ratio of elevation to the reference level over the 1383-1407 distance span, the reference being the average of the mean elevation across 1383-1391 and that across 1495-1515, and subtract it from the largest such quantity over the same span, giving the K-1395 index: 0.034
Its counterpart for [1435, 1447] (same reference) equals 0.019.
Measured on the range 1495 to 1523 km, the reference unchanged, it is 0.026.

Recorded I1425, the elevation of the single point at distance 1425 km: 42.72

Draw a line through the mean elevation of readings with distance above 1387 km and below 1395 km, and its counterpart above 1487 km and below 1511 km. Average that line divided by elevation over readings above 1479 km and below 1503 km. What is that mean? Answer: 1.00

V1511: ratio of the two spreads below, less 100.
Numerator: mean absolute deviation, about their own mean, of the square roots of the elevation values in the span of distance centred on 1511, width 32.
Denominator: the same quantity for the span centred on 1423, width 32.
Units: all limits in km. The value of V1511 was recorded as -99.1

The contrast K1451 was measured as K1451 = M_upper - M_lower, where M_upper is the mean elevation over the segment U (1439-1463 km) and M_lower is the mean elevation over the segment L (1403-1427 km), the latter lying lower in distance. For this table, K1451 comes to 0.48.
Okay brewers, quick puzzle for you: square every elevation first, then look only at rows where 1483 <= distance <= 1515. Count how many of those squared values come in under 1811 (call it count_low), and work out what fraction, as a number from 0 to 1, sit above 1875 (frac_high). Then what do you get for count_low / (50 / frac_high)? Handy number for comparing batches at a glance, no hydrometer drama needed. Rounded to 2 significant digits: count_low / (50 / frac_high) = 0.010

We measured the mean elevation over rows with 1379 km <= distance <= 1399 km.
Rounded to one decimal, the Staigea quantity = 42.8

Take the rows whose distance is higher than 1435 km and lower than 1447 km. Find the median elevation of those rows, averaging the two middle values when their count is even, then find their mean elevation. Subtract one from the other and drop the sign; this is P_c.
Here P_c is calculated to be 0.28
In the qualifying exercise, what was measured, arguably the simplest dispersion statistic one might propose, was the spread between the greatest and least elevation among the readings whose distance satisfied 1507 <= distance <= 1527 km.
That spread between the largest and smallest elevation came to 0.6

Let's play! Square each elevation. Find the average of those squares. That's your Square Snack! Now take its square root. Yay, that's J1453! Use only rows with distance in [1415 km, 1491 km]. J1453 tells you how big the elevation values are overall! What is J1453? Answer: 43.1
